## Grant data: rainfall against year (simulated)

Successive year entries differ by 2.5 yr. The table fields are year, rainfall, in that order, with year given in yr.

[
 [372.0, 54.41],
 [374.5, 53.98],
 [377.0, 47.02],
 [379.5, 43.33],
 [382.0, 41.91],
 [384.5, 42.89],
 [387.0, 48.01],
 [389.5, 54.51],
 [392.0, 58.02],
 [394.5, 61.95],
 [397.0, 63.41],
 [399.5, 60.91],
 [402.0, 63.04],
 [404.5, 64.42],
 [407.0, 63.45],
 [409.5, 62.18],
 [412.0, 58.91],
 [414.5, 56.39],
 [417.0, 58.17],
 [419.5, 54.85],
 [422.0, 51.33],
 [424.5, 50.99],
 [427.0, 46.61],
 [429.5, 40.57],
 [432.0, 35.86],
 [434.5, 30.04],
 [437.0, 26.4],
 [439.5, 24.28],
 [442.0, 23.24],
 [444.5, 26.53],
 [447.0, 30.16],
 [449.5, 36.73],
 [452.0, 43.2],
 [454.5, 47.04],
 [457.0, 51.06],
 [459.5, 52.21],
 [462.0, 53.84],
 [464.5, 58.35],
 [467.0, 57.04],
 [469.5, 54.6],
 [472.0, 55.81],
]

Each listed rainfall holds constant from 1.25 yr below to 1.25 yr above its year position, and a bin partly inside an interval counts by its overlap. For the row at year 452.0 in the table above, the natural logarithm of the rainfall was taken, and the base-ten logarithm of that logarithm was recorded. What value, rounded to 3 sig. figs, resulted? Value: 0.576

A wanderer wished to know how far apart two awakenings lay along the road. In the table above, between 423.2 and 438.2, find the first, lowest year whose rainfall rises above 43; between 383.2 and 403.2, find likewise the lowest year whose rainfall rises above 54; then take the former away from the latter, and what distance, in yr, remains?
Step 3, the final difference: -35.0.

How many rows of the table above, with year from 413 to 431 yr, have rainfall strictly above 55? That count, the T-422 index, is 2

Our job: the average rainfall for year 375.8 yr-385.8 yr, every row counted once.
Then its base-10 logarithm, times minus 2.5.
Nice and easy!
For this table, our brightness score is -4.1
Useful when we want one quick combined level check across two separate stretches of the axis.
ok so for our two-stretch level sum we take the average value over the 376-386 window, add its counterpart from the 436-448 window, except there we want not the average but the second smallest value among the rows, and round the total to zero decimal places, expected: 68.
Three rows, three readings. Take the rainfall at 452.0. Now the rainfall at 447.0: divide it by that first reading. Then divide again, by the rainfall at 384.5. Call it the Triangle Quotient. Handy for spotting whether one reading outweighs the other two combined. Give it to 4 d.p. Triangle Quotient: 0.0163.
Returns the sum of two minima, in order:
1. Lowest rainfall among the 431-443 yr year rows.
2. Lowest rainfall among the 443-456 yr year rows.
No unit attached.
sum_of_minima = 50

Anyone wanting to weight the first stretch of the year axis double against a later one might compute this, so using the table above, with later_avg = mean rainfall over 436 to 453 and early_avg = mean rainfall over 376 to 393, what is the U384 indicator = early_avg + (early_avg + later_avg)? 126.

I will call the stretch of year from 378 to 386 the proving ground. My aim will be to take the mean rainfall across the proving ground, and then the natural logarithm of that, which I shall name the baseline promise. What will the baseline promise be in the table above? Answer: 3.8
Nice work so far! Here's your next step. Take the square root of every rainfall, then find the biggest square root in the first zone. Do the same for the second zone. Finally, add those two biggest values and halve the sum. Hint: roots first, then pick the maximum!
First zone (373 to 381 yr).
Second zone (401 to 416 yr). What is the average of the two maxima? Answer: 7.69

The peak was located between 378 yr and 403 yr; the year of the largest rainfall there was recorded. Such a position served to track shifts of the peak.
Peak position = 397.0 yr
